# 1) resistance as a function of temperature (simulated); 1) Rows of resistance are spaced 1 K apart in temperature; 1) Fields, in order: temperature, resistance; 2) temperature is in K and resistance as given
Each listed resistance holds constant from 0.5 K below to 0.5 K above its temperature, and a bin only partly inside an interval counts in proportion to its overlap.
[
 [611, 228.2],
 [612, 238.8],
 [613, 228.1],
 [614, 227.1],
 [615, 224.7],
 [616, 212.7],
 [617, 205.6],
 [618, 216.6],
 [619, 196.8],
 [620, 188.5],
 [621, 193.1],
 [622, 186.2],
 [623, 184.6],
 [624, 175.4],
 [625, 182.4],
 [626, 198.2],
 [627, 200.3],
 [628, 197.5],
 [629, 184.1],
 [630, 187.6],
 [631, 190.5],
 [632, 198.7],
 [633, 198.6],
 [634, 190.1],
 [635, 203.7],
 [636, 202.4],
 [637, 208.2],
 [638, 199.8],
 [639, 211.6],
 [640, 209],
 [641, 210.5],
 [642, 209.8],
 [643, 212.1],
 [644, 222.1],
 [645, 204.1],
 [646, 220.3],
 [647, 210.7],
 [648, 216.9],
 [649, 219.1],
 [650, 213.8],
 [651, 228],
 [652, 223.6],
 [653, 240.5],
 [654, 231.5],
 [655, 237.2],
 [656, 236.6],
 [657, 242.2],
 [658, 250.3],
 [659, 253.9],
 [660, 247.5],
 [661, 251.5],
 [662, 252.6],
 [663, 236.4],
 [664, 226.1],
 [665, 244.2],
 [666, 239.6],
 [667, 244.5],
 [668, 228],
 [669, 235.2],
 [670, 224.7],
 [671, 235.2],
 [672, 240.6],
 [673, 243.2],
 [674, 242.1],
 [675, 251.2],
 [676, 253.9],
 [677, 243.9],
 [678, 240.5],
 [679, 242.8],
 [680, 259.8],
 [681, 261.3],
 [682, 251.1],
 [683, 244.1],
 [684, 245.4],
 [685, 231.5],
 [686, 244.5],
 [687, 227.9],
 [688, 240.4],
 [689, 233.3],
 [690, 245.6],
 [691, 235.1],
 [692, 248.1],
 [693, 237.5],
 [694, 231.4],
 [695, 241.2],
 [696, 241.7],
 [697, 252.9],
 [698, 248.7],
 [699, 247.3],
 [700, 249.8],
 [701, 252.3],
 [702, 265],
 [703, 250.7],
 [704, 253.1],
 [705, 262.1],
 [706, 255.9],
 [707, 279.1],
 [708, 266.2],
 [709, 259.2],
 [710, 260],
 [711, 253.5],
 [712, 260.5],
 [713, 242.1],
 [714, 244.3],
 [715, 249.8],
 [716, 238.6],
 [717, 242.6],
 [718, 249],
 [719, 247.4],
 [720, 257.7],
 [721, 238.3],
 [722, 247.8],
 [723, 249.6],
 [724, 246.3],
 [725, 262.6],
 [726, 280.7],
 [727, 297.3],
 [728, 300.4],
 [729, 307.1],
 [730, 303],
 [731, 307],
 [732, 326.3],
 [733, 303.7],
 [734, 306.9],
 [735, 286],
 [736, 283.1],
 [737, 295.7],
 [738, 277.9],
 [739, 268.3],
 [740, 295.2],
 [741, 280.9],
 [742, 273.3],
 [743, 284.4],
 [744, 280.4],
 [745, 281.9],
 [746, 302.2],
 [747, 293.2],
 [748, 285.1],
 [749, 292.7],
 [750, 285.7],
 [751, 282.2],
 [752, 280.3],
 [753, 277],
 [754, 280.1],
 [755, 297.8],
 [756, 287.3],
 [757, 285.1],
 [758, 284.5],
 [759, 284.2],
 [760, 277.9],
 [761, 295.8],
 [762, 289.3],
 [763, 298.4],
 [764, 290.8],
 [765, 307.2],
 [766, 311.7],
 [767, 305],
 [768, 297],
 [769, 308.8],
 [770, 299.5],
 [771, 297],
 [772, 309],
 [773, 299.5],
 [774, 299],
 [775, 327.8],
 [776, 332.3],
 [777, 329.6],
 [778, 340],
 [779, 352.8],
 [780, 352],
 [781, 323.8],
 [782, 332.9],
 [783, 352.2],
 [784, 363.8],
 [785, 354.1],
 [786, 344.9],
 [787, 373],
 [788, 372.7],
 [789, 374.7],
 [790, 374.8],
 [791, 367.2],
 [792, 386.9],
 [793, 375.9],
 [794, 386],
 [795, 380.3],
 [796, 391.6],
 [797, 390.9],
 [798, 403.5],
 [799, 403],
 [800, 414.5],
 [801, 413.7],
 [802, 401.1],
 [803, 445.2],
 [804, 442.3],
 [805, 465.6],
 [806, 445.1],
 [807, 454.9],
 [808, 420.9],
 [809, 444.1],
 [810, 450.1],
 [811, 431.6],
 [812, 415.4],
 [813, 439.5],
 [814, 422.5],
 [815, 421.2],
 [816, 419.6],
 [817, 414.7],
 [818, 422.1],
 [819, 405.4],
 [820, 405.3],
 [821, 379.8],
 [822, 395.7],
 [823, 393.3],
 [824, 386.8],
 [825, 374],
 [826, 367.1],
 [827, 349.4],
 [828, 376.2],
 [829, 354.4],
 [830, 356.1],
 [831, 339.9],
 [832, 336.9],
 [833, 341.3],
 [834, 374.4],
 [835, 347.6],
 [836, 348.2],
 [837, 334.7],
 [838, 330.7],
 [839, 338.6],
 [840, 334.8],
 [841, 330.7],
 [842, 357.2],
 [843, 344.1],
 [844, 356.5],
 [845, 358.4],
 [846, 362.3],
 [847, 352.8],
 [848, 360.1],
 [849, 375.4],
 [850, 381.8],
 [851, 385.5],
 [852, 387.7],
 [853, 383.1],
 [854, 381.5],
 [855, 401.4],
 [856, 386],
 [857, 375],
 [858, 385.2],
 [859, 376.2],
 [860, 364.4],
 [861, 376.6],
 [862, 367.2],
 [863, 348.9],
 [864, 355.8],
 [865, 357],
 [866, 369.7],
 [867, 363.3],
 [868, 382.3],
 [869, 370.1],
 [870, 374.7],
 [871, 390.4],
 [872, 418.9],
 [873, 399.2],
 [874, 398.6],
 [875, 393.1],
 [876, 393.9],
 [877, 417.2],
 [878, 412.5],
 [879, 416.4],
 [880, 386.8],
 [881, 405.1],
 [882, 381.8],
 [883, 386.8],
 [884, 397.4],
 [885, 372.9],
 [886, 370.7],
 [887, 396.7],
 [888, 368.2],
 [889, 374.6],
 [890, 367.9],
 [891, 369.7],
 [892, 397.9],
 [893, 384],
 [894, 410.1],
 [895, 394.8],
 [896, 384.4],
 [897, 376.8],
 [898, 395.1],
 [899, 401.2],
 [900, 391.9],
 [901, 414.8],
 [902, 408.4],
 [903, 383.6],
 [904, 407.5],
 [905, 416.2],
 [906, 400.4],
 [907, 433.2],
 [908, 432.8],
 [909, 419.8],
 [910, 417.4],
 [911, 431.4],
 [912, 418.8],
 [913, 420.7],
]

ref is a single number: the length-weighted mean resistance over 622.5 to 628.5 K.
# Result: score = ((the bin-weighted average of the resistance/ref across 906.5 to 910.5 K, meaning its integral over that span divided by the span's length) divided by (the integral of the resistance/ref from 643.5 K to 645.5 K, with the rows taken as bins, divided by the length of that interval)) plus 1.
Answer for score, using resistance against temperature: 3.0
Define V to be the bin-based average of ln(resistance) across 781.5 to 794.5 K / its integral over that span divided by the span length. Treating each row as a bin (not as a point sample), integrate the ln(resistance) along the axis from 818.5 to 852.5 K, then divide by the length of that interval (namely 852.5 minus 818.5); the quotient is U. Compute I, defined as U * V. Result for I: 34.8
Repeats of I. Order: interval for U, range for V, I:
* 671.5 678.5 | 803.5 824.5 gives 33.3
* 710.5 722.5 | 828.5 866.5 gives 32.4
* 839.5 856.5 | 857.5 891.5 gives 35.1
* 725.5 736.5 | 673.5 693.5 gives 31.3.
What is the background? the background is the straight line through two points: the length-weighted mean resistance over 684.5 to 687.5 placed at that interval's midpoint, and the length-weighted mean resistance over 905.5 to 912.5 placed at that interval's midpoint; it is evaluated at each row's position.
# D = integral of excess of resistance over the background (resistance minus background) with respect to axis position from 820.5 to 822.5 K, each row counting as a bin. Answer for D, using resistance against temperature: 79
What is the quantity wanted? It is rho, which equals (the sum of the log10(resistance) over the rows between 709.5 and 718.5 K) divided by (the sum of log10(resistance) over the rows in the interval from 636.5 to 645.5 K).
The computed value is 1.03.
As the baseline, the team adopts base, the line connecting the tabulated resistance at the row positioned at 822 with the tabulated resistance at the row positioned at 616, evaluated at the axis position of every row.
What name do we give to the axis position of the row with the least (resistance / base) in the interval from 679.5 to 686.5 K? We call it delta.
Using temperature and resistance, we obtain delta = 685 K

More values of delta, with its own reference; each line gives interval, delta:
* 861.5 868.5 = 863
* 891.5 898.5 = 897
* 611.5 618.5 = 617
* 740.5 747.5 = 742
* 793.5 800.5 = 795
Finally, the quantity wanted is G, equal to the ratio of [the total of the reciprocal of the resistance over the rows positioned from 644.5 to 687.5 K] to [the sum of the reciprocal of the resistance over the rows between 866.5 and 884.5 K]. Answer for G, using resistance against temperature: 4.0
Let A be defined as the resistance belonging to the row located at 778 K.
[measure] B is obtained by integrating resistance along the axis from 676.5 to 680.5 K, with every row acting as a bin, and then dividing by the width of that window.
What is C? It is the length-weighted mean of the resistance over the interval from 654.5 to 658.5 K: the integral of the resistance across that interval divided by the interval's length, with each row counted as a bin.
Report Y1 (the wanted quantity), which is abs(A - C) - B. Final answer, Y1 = -148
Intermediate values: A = 340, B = 247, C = 242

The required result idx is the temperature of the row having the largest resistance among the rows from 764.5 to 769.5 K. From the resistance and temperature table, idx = 766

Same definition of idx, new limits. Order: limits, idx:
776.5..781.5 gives 779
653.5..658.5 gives 658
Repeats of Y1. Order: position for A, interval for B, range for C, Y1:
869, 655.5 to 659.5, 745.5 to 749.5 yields -169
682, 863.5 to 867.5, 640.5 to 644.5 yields -324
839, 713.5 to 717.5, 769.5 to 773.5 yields -206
